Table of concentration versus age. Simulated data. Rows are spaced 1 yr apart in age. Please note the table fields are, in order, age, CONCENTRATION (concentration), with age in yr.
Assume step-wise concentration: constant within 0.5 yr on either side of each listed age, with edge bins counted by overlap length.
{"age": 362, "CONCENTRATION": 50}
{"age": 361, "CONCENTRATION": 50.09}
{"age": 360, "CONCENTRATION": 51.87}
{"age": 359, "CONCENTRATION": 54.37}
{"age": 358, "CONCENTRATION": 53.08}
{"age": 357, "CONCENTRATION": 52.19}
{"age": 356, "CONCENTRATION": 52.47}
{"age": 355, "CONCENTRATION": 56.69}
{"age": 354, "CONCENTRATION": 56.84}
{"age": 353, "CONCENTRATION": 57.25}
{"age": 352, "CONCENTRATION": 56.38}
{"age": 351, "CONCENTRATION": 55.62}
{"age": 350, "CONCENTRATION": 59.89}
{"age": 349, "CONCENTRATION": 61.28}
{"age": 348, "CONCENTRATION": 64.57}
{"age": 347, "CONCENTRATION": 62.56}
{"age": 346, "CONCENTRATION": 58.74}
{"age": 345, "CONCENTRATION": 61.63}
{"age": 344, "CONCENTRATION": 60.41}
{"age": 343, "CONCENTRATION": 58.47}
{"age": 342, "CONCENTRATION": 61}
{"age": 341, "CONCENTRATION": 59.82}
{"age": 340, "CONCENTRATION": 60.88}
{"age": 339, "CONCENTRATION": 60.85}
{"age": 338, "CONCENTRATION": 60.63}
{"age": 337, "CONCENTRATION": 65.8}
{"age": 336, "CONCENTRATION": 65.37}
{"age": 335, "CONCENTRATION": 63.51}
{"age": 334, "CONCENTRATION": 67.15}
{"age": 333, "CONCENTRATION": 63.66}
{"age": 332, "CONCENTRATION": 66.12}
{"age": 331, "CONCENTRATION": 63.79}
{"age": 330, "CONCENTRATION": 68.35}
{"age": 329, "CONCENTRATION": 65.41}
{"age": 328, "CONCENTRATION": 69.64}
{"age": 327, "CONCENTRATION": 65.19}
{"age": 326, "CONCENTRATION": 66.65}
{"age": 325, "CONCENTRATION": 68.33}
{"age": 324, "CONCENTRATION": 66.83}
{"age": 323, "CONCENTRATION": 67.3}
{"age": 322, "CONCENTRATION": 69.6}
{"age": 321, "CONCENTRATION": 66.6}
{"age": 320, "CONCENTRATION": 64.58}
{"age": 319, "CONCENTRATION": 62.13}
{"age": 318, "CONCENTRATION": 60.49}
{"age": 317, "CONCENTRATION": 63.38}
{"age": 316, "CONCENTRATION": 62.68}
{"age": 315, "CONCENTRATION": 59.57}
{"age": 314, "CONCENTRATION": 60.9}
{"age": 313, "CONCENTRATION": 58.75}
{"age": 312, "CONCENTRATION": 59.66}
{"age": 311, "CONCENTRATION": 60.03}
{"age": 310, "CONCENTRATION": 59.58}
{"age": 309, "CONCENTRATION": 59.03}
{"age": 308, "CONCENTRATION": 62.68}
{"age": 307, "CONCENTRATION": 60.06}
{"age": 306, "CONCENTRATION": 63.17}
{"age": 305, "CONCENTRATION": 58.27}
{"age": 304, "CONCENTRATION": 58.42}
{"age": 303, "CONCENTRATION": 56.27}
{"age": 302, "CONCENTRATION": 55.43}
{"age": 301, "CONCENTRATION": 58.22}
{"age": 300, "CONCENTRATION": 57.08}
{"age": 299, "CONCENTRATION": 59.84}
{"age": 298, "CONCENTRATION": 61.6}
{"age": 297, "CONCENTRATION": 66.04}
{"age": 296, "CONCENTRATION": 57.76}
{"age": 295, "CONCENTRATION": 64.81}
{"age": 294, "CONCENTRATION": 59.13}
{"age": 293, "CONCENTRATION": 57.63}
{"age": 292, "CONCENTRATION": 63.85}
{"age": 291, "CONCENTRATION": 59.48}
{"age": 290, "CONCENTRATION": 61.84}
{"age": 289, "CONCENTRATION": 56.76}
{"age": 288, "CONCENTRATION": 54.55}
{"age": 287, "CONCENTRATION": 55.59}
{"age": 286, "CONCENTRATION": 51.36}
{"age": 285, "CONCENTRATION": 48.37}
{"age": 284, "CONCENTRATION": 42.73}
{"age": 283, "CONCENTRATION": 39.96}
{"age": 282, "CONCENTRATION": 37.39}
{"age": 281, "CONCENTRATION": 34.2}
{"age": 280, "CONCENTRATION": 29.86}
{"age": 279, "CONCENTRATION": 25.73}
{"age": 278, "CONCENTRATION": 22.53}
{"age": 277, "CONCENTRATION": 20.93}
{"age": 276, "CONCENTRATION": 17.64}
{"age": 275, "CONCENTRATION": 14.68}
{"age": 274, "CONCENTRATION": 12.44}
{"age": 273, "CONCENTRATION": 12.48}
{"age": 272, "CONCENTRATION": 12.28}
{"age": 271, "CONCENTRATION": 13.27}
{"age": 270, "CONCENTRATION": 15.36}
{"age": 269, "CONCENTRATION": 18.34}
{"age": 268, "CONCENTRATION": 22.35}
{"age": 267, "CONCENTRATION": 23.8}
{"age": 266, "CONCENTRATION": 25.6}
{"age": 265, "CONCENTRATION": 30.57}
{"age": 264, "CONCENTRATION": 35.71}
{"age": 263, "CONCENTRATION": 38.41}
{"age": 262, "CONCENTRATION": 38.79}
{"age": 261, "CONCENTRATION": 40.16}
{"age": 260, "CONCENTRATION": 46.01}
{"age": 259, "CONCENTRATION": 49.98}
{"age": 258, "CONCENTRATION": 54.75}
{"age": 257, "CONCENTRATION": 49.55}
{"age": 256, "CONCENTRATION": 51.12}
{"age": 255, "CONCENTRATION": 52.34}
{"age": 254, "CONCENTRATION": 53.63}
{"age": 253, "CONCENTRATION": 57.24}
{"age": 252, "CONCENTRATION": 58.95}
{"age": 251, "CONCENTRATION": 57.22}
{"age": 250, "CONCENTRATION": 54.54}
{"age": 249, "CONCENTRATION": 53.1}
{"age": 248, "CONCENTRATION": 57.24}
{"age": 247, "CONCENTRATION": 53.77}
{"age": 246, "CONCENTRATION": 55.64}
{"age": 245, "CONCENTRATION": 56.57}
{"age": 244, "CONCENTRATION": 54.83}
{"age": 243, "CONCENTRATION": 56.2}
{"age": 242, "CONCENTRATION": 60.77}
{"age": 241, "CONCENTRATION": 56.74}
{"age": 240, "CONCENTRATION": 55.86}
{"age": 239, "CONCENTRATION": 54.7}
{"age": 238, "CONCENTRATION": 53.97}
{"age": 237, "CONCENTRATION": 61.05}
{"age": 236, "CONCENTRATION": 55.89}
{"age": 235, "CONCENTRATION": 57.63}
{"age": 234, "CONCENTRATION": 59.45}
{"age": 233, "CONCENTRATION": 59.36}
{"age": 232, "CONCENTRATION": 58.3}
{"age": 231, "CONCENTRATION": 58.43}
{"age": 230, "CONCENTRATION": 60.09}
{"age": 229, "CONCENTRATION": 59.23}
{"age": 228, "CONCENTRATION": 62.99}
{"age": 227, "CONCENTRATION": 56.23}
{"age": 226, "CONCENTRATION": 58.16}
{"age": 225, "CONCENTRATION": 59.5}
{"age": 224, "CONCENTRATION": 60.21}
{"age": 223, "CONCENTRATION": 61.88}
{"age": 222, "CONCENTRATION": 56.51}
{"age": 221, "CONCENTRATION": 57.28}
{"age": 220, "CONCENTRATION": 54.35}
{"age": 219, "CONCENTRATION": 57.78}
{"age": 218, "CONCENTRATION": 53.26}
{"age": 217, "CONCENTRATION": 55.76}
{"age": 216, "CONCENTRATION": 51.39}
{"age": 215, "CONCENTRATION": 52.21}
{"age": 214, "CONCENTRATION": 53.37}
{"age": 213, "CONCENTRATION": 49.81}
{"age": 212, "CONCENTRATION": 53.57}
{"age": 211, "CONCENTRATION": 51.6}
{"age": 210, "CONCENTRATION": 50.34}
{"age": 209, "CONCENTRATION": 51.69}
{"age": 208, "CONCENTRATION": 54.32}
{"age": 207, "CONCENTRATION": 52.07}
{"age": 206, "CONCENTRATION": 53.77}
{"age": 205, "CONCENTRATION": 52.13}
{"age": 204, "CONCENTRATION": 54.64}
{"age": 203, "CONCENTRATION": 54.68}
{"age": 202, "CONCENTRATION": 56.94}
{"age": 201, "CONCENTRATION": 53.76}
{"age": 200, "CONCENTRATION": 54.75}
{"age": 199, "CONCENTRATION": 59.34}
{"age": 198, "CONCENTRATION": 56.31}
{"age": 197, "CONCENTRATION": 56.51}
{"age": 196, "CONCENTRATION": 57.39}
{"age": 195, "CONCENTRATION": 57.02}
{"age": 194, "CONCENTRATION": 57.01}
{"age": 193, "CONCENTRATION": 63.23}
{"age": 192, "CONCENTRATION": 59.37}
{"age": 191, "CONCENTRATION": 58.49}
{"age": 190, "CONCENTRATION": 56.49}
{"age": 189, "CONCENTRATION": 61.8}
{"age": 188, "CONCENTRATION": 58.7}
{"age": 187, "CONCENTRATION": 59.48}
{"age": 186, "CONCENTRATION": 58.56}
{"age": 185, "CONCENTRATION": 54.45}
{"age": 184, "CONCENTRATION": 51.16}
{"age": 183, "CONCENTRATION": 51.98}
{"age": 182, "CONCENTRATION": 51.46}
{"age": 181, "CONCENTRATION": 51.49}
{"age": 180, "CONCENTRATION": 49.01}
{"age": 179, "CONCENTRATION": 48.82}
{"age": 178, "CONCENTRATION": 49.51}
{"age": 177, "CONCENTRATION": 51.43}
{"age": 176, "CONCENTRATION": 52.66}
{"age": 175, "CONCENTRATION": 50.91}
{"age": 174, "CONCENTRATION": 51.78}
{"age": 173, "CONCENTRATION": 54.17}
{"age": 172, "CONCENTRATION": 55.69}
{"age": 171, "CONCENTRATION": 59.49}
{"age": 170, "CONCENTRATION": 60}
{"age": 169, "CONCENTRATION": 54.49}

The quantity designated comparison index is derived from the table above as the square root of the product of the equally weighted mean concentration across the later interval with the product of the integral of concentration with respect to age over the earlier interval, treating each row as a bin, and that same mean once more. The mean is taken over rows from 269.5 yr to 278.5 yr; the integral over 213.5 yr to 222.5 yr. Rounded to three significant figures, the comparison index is 349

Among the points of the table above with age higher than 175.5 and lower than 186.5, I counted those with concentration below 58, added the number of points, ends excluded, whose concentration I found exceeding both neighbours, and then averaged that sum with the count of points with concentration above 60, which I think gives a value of 6.00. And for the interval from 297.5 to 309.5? 5.50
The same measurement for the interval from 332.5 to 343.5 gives 6.50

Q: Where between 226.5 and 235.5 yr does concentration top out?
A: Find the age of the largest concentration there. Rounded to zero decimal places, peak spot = 228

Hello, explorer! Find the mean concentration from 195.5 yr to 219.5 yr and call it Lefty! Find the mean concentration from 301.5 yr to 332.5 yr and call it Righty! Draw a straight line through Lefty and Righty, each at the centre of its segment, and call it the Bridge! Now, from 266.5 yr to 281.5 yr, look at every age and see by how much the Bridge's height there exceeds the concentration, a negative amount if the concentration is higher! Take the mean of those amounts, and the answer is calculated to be 40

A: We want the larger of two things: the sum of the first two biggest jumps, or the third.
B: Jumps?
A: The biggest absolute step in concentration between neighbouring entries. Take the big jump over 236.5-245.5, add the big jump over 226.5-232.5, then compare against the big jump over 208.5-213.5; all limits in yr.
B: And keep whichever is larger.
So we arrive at 14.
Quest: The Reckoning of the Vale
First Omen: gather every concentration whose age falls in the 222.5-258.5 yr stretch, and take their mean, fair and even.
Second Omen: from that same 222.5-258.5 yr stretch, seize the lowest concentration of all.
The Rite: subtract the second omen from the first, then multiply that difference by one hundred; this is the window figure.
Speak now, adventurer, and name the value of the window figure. 731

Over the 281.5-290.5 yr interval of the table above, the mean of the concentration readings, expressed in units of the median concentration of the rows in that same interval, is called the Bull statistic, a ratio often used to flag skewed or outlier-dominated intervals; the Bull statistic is 0.97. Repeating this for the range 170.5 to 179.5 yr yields 1.02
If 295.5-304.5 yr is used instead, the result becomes 1.01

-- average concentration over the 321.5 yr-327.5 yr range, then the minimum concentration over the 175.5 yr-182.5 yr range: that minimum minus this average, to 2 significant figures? -18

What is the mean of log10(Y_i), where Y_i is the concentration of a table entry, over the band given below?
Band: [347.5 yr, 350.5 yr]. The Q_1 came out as 1.79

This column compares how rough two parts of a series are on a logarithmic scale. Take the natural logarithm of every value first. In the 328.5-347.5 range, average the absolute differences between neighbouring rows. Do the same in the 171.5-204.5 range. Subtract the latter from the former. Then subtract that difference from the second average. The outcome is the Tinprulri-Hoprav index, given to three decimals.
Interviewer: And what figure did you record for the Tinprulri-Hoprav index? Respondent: 0.031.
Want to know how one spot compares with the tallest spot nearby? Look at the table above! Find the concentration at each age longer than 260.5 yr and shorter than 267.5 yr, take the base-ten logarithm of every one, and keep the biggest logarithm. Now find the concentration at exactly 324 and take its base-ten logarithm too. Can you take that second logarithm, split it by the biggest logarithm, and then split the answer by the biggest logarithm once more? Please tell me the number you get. 0.71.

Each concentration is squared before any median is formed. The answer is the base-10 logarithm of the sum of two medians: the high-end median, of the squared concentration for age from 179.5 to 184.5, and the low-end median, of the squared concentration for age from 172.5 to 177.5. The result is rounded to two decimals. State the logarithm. 3.73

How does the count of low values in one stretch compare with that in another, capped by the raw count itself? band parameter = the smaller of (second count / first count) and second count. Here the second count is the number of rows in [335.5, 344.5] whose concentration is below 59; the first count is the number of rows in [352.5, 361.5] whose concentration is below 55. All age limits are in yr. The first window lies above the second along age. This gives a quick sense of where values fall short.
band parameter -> 0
